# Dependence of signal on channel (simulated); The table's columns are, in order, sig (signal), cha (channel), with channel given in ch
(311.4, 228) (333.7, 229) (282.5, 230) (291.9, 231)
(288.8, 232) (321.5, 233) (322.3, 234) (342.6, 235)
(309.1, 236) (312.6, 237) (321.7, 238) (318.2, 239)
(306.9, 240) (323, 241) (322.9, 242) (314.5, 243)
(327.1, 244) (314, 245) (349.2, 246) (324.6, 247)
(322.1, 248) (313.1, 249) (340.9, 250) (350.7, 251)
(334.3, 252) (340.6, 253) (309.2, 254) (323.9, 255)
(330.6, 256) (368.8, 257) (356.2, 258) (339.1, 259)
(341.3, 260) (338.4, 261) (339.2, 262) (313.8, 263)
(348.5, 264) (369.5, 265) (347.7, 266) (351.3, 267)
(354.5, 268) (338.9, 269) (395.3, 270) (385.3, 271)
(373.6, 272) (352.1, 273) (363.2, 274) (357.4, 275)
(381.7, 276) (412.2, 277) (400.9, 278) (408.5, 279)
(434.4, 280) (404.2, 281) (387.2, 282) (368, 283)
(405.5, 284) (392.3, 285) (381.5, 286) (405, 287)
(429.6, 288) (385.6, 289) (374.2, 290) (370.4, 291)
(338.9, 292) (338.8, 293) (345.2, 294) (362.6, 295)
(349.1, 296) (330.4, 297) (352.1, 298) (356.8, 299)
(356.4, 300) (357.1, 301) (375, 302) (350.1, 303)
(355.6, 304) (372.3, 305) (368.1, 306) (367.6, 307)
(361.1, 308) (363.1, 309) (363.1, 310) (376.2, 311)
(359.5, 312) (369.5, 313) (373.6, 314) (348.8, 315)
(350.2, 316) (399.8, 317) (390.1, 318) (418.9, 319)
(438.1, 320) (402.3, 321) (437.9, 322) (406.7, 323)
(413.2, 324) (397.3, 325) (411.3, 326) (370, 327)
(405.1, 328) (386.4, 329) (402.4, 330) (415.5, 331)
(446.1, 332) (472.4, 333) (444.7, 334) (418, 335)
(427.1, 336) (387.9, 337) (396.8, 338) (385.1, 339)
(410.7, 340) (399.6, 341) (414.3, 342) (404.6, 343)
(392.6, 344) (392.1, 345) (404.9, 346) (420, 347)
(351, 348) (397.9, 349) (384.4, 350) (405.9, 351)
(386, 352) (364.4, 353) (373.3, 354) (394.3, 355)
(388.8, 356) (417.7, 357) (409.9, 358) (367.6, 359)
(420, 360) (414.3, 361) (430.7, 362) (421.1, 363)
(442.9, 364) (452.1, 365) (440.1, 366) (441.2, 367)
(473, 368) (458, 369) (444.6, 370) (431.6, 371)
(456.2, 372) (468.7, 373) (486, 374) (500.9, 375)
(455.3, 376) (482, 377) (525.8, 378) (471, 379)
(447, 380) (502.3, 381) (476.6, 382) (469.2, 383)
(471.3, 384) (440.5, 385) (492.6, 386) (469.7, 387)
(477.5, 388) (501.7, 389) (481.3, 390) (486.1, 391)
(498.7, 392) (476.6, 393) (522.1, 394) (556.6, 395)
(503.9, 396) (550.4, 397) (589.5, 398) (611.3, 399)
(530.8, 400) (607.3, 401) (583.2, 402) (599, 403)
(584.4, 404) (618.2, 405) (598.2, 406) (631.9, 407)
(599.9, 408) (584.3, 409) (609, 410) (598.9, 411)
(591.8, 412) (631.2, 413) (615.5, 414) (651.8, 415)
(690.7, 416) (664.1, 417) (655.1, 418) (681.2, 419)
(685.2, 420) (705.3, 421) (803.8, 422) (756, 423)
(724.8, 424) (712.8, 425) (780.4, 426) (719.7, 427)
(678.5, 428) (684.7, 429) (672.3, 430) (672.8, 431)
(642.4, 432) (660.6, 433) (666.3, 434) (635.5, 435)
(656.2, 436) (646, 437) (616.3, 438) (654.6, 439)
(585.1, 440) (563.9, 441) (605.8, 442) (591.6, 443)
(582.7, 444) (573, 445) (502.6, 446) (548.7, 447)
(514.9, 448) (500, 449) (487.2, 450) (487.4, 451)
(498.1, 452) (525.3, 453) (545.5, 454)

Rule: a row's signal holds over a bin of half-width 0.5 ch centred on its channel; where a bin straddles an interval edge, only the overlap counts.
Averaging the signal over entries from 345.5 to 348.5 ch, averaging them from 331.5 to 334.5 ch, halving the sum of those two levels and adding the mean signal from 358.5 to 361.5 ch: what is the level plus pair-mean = 824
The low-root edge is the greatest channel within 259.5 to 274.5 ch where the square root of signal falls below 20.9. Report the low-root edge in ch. 274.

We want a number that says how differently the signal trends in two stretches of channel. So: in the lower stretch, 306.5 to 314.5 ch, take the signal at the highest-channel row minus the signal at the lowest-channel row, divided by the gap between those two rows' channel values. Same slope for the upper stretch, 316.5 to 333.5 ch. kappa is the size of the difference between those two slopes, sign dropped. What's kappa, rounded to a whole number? 4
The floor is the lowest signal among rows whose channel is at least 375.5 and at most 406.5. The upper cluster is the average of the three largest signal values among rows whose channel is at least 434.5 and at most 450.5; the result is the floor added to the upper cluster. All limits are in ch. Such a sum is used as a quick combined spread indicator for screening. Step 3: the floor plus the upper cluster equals 1093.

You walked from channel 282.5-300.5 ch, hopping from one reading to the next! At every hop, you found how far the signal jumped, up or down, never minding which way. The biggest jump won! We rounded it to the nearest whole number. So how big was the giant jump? 44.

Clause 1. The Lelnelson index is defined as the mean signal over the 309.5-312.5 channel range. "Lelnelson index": 366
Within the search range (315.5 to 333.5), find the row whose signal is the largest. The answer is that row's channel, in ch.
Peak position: 333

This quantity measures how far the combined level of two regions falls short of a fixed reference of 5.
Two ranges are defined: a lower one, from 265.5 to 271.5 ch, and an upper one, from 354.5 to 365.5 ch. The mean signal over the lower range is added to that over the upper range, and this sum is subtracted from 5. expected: -772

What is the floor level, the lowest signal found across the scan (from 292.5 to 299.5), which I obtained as 330.4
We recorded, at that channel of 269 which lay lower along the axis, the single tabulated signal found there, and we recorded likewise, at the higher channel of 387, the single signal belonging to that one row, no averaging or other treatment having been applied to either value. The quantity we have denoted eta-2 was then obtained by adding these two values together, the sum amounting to 809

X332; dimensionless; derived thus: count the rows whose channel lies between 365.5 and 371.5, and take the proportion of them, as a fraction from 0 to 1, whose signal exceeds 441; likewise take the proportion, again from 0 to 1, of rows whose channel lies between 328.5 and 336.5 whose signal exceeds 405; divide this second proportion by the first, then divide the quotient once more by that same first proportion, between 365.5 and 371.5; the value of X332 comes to 1.7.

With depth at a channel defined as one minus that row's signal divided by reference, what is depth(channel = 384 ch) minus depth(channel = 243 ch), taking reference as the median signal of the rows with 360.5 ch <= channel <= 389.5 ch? -0.33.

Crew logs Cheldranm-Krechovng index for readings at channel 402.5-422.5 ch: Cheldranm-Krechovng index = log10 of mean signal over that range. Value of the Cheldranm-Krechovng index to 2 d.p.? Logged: 2.81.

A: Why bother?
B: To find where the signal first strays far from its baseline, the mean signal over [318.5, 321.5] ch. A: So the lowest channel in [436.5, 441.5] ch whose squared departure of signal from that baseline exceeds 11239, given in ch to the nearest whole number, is 437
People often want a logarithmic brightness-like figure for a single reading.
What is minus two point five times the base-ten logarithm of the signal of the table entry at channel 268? -6.37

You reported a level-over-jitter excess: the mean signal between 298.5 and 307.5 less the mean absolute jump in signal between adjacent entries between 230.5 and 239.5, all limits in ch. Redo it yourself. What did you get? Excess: 349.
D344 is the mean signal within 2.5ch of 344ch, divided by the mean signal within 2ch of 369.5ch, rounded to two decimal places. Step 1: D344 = 0.89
